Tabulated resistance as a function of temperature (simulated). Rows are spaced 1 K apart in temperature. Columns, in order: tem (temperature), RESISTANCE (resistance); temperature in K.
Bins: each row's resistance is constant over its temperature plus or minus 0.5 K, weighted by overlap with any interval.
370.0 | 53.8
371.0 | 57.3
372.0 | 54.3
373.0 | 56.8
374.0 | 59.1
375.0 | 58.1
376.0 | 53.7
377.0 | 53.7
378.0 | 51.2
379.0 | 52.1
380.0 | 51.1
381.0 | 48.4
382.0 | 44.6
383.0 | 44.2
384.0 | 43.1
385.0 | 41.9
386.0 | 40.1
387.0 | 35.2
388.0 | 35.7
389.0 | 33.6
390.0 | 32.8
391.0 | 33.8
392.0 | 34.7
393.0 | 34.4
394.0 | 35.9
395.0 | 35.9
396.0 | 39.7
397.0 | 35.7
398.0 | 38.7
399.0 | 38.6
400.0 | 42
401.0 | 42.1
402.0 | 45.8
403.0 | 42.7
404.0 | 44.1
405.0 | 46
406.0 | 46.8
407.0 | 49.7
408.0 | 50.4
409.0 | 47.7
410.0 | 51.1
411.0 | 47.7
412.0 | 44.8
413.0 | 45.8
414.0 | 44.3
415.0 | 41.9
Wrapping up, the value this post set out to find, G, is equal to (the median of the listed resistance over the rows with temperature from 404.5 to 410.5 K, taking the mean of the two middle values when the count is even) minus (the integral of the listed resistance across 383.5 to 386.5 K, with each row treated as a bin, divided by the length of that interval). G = 7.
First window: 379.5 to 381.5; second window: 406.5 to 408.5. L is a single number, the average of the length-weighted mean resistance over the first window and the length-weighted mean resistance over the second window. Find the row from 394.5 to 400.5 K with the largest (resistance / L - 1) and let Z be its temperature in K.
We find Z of 400.0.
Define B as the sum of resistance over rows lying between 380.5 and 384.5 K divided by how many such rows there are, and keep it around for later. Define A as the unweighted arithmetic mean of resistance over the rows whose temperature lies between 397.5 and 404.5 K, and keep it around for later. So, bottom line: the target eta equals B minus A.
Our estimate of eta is 3.1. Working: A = 42.0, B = 45.1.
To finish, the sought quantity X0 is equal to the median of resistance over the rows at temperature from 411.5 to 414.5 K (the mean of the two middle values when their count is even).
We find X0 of 45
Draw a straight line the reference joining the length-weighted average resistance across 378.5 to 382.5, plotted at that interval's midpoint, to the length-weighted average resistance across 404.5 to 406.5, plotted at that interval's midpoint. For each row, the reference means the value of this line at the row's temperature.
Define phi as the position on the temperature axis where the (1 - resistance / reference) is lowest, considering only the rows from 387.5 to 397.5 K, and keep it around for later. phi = 396.0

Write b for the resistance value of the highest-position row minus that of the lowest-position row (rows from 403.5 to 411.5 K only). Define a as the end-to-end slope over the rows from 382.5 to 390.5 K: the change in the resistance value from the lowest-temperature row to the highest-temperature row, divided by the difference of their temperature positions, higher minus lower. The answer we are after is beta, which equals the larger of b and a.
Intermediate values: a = -1.6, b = 4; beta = 3.6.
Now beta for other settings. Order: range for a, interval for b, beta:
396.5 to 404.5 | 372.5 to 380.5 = 1.2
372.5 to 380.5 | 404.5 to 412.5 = -0.8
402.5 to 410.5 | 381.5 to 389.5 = 1.2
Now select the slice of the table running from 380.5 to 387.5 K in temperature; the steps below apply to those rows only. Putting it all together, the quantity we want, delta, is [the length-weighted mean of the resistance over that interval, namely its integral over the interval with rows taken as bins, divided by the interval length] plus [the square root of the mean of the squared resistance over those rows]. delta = 85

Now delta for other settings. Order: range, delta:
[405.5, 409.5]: 97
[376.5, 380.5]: 104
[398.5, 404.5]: 85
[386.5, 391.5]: 68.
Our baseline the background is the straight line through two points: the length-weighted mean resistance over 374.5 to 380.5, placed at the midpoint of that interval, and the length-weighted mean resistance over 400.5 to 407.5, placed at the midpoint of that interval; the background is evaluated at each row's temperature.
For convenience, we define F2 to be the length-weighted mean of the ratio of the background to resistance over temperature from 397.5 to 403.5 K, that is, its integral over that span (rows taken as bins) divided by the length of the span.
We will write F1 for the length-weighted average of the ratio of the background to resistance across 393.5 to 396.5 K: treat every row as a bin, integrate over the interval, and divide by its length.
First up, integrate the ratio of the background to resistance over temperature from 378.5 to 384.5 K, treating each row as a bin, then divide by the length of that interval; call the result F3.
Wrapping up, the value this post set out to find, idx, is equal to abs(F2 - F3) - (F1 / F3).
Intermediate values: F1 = 1.3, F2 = 1.12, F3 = 1.11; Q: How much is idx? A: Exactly -1.2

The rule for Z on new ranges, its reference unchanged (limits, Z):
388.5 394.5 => 394.0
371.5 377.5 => 374.0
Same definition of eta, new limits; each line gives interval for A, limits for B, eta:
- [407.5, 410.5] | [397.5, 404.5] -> -7.7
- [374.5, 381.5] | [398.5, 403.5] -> -10.4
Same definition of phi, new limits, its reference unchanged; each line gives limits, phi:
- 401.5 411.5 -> 410.0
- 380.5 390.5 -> 381.0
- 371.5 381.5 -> 374.0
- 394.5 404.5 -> 402.0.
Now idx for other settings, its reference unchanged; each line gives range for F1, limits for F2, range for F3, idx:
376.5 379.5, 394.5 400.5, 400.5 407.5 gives -0.8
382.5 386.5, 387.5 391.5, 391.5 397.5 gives -0.8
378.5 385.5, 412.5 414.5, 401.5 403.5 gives -1.0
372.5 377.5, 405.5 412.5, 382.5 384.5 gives -0.5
